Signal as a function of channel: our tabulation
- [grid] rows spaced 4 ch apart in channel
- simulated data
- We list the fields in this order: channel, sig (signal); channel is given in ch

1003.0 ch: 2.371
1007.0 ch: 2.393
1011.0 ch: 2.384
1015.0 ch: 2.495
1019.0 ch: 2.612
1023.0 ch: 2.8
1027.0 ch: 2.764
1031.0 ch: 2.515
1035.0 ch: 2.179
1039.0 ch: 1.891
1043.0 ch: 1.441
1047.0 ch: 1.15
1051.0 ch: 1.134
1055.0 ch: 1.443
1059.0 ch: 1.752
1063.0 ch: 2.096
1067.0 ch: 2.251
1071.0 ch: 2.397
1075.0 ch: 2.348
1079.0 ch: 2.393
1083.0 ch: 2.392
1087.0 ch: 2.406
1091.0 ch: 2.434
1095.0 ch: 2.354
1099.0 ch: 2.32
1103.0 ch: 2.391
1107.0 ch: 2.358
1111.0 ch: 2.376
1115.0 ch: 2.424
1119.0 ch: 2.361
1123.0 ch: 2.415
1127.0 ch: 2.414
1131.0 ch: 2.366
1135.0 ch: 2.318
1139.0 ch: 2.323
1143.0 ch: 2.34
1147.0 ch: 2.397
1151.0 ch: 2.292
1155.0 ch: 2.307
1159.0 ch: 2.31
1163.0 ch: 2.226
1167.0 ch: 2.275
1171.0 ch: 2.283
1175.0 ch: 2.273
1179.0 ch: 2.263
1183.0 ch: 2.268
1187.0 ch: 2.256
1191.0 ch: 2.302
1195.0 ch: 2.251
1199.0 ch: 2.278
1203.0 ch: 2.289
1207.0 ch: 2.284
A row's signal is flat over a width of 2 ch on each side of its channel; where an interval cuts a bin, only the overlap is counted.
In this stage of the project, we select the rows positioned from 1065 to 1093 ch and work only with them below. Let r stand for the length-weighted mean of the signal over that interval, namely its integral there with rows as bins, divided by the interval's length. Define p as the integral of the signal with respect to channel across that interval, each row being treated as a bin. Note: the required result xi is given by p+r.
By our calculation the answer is 69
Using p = 66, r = 2.37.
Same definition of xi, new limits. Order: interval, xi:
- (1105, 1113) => 21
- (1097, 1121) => 59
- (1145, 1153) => 21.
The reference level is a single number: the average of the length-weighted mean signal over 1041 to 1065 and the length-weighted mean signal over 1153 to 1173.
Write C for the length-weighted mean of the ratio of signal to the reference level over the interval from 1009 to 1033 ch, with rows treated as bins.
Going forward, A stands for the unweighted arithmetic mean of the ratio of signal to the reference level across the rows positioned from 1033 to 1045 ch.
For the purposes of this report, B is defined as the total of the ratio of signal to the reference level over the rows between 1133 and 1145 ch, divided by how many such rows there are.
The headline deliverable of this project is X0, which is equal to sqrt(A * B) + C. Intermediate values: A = 0.97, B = 1.23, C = 1.37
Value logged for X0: 2.47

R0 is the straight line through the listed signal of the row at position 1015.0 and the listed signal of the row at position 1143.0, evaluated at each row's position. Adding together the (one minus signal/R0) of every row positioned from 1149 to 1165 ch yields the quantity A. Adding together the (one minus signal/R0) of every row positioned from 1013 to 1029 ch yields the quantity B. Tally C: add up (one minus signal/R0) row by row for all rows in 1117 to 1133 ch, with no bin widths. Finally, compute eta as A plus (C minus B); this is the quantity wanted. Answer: 0.31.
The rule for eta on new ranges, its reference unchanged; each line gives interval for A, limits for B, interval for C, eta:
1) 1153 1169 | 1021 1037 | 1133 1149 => 0.20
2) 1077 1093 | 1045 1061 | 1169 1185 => -1.71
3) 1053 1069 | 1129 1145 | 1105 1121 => 0.88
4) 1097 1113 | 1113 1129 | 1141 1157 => 0.10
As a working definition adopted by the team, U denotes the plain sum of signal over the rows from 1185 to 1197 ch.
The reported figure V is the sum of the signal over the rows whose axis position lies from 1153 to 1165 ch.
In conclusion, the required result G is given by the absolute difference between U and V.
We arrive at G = 0.03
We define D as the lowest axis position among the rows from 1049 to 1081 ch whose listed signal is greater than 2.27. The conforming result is 1071.0 ch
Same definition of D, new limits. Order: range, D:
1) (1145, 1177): 1147.0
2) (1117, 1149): 1119.0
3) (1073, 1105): 1075.0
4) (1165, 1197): 1167.0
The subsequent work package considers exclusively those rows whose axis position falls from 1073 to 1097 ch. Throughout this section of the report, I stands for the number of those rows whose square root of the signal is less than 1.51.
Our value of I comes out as 0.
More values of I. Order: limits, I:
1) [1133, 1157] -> 0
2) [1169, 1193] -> 4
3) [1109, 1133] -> 0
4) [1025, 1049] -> 4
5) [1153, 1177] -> 3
